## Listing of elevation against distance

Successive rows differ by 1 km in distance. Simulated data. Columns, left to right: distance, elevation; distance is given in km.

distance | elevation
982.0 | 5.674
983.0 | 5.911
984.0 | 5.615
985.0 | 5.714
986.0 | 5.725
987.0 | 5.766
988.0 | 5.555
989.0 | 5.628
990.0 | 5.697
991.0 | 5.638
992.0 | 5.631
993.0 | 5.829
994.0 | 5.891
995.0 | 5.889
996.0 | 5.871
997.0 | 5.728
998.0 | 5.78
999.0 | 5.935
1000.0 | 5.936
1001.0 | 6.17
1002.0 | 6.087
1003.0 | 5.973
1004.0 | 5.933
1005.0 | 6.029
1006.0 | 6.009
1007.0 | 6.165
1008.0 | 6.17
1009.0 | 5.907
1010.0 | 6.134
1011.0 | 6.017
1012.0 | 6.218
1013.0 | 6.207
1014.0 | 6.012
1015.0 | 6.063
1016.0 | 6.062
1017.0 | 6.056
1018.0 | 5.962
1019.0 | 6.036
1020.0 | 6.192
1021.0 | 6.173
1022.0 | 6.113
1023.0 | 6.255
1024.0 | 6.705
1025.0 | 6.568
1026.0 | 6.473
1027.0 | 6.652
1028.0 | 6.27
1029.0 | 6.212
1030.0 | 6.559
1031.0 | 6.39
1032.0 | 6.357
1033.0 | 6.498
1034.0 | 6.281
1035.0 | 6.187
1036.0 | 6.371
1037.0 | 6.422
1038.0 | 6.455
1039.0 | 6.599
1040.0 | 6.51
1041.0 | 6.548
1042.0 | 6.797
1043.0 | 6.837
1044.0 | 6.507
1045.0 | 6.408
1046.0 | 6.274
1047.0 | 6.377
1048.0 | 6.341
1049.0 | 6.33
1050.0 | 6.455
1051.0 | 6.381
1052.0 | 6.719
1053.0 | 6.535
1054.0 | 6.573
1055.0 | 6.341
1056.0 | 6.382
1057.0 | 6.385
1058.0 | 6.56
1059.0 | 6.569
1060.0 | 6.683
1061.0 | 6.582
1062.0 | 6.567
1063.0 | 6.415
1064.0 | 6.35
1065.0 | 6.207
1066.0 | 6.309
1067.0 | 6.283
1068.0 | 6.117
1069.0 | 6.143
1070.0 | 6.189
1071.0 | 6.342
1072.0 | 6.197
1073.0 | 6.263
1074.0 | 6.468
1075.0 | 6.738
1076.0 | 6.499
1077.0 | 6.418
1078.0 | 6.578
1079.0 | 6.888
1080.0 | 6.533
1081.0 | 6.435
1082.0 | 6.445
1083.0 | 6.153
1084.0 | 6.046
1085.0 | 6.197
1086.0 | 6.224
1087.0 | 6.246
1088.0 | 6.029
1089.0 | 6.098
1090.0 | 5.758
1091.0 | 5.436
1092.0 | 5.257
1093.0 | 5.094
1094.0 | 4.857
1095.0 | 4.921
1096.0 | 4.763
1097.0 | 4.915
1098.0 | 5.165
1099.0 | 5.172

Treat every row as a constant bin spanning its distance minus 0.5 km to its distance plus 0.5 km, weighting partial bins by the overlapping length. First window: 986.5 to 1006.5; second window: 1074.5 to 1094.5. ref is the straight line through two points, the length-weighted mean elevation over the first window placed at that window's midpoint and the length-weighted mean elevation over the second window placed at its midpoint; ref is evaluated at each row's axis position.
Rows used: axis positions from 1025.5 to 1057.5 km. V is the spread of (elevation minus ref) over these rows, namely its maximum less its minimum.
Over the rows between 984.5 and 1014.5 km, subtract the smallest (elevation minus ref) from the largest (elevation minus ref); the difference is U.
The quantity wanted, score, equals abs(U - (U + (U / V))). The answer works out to 0.9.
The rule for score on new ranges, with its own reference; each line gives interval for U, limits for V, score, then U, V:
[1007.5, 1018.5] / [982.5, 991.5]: 0.8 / 0.30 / 0.37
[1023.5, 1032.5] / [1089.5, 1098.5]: 0.5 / 0.51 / 1.01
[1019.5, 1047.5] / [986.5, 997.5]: 2.1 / 0.66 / 0.32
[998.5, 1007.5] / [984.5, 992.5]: 1.1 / 0.25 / 0.21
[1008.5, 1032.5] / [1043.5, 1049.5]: 3.2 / 0.76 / 0.24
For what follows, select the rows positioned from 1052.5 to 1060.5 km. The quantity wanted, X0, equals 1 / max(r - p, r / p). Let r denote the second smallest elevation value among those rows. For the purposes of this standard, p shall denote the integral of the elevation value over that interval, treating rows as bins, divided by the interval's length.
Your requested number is 1.02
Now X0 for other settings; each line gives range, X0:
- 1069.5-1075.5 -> 1.03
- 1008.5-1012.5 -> 1.01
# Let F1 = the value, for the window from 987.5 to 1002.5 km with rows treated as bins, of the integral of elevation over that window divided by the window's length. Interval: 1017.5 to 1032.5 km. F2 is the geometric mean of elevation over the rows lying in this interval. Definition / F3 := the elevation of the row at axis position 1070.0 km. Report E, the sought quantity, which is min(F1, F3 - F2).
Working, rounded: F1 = 5.82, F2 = 6.3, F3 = 6.189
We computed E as -0.14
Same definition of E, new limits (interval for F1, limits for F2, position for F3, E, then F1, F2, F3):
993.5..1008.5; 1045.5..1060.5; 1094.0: -1.60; 5.97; 6.5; 4.857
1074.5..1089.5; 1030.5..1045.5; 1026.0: 0.00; 6.37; 6.5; 6.473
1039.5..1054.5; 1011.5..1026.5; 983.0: -0.29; 6.51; 6.2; 5.911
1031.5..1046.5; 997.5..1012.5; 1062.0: 0.54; 6.47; 6.0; 6.567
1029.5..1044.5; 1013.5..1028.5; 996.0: -0.36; 6.49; 6.2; 5.871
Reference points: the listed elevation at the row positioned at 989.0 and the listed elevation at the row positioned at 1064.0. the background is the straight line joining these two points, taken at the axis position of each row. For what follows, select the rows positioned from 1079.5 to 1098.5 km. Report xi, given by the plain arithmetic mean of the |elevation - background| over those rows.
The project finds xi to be 0.88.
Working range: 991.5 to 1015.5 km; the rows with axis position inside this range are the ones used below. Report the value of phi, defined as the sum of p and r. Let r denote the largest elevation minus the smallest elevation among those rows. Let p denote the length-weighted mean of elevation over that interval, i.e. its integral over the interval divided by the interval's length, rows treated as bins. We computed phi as 6.57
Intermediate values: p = 5.98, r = 0.6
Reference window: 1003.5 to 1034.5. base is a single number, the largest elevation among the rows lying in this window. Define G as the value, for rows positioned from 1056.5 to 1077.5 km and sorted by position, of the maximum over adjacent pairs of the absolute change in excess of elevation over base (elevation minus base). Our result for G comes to 0.27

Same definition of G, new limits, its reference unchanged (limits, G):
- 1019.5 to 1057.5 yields 0.45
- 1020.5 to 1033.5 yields 0.45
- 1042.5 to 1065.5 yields 0.34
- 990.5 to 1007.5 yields 0.23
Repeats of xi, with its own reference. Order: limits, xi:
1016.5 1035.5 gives 0.33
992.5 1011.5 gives 0.22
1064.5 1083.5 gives 0.16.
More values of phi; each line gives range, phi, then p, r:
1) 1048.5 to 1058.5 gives 6.86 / 6.47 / 0.4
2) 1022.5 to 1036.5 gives 6.93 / 6.41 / 0.5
